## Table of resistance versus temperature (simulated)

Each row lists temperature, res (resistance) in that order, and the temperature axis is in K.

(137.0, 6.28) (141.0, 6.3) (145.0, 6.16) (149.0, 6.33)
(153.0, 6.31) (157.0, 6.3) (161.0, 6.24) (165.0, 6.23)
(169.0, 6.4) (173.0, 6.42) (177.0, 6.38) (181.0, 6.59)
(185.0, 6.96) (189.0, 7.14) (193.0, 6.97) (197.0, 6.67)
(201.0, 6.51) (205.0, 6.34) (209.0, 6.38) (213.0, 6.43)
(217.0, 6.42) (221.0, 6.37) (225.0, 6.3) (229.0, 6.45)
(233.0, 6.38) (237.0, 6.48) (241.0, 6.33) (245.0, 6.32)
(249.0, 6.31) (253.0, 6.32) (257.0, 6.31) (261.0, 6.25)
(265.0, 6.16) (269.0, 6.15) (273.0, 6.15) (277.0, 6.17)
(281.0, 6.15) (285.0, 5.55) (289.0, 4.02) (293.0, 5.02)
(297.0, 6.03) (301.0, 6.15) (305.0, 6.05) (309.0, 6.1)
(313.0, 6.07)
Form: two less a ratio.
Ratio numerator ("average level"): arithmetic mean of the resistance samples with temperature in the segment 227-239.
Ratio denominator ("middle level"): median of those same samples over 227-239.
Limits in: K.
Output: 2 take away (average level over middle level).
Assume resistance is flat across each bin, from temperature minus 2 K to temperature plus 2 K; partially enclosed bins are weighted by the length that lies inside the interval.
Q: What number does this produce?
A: 1.00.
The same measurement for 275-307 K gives 1.07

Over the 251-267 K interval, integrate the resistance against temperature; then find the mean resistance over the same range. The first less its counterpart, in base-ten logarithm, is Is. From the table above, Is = 1.97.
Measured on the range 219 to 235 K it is 1.98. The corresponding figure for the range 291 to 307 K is 1.94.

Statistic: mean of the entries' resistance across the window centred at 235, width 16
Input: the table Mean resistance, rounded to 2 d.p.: 6.41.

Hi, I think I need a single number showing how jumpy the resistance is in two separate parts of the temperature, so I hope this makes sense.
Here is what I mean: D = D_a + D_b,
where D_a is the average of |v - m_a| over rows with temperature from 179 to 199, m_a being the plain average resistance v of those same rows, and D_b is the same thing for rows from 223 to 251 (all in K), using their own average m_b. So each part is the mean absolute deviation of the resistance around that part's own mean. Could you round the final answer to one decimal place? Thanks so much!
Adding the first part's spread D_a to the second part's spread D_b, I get 0.2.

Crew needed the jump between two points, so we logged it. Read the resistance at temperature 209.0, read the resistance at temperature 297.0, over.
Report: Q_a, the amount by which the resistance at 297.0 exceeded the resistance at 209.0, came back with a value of -0.35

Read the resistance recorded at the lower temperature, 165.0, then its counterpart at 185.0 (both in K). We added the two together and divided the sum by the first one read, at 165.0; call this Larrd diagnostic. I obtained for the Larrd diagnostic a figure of 2.12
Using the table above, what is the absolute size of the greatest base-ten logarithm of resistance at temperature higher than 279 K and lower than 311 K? 0.789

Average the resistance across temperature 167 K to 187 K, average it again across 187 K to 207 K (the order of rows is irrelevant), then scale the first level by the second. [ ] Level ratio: 0.97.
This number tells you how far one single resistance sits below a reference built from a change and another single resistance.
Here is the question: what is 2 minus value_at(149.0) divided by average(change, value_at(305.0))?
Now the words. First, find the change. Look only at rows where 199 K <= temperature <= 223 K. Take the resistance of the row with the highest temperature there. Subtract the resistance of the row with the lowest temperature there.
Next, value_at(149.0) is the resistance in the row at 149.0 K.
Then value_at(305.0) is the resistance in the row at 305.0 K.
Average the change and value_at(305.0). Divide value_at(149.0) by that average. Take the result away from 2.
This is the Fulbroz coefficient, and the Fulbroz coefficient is -0.14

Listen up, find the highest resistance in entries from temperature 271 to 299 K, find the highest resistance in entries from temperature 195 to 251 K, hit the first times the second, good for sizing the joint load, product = 41.2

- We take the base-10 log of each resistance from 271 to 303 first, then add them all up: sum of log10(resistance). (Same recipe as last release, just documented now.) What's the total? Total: 5.99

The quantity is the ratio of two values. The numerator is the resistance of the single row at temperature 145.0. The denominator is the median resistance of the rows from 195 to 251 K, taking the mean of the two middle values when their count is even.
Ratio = 0.97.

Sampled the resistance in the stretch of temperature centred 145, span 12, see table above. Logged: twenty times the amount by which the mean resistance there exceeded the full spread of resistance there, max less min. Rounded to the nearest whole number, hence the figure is 122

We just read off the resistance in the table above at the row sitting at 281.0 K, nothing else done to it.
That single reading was 6.15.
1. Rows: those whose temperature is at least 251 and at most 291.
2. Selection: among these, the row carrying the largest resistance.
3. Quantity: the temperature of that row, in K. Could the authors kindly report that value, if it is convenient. 253.0 K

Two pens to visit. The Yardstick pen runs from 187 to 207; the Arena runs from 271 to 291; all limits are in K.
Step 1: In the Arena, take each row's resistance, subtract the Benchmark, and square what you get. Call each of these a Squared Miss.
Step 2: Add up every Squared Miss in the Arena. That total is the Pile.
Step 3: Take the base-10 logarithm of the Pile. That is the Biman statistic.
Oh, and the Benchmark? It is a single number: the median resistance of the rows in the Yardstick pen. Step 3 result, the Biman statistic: 1.0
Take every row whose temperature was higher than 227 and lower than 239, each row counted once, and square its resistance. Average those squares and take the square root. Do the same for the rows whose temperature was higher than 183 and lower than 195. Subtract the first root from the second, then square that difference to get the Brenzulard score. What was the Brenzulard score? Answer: 0.34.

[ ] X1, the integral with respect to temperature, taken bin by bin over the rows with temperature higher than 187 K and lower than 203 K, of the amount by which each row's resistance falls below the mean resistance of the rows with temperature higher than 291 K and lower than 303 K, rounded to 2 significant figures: -17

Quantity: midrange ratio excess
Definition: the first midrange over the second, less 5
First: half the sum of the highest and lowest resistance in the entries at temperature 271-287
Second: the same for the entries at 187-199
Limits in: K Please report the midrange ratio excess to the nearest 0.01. -4.15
